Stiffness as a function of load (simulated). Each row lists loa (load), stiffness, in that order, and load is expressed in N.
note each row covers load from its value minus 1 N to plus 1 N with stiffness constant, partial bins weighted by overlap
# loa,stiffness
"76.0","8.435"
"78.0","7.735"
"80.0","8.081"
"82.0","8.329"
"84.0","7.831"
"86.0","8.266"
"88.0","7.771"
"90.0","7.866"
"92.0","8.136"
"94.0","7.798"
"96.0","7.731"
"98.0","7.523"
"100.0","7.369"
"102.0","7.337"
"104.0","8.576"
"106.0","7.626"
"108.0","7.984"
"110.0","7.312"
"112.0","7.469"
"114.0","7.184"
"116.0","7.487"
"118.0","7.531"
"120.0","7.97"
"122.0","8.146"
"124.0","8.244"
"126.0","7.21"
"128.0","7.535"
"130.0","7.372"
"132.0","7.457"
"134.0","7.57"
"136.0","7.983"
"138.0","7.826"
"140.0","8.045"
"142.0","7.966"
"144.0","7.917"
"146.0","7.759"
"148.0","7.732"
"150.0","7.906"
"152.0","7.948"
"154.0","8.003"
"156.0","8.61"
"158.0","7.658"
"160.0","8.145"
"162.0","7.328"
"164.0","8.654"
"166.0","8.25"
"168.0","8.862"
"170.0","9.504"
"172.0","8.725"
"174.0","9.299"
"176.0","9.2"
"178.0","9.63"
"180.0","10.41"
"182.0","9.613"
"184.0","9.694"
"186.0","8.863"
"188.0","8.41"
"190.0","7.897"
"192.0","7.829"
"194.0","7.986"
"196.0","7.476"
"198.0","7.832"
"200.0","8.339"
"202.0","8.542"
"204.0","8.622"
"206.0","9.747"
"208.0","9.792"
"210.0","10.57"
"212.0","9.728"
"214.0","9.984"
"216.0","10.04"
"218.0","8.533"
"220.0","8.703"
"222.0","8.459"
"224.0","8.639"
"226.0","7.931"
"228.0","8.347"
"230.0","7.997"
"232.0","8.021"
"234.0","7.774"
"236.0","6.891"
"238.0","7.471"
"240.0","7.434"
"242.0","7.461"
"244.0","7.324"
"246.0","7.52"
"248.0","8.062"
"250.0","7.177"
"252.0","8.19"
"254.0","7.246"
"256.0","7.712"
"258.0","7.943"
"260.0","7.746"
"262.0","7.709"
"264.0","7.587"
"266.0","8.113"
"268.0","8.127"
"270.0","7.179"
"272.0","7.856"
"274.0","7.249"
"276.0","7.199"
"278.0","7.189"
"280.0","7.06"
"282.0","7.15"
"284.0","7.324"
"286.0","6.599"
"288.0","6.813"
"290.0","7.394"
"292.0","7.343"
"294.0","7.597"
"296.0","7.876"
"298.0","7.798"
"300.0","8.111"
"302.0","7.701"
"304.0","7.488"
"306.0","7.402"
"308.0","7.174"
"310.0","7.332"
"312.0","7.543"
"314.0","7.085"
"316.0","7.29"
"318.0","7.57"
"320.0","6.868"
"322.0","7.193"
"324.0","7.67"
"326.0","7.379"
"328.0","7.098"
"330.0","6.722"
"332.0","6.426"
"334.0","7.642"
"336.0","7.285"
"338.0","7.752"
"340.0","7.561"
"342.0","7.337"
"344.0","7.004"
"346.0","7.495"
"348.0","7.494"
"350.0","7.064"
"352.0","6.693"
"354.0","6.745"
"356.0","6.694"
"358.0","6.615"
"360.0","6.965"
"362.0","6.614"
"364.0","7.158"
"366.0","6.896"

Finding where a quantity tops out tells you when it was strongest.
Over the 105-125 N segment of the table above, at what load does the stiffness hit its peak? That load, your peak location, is 124.0 N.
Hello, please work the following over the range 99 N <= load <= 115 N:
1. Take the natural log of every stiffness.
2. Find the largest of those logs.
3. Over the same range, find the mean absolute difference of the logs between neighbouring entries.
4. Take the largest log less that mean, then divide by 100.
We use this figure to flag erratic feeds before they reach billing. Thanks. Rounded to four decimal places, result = 0.0208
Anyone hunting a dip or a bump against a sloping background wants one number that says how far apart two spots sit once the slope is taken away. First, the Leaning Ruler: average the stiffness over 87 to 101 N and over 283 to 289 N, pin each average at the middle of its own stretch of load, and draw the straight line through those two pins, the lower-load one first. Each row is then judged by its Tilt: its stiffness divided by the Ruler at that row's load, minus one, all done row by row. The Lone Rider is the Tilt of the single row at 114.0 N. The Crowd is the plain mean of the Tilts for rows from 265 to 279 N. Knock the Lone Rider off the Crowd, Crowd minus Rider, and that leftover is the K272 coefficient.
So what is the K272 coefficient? 0.15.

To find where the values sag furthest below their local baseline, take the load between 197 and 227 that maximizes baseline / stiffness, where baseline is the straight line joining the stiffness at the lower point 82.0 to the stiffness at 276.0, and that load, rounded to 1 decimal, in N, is 198.0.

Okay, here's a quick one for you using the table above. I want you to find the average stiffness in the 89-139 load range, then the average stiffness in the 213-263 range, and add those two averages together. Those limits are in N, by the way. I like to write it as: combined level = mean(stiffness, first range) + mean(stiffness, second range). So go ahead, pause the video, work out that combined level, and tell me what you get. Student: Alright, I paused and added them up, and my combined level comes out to 15.7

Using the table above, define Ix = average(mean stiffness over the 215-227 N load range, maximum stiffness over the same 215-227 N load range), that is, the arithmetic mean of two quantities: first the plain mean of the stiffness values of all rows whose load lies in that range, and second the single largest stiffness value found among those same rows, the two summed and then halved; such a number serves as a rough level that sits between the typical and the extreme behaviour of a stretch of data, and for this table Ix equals 9.4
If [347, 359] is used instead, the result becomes 7.2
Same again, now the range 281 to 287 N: 7.2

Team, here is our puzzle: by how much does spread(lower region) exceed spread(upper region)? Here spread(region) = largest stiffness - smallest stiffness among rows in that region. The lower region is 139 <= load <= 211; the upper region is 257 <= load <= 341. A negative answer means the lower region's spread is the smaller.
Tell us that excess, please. 1.5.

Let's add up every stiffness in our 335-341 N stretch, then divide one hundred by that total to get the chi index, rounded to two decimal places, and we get 4.43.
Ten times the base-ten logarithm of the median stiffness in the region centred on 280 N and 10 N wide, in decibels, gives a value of 8.57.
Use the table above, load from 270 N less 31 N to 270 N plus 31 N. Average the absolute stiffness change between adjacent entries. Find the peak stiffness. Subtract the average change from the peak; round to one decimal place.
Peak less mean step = 7.8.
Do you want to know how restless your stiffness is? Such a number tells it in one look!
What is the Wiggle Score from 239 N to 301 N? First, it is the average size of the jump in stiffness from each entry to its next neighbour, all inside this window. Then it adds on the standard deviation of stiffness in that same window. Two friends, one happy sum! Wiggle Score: 0.75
